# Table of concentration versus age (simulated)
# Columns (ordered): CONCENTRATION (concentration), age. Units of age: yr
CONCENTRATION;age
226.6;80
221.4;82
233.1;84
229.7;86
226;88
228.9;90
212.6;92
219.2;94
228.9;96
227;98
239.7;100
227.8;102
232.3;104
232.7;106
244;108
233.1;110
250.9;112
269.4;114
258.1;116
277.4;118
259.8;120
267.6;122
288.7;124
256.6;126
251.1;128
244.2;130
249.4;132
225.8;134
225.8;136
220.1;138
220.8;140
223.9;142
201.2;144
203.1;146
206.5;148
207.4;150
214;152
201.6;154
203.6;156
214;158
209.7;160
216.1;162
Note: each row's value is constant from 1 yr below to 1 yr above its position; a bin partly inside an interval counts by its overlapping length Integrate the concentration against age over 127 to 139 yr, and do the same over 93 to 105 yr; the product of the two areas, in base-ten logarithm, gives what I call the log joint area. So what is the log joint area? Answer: 6.89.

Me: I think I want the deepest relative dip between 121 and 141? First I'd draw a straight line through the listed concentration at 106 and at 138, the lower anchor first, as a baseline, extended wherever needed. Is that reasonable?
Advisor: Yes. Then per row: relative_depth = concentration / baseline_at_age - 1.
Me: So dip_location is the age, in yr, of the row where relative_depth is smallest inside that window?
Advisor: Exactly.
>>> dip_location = 138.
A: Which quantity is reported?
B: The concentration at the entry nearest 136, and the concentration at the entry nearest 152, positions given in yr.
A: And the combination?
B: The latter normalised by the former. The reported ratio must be 0.95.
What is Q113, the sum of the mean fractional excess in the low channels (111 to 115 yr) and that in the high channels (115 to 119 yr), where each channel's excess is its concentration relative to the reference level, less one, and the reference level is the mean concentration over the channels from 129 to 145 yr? 0.33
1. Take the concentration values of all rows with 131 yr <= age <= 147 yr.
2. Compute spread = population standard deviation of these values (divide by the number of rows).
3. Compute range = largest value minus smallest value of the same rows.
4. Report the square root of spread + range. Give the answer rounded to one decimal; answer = 7.9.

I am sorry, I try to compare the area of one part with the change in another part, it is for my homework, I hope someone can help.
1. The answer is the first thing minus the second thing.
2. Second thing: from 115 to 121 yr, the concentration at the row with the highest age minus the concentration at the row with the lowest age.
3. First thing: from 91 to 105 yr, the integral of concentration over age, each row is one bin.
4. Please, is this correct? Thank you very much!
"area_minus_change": 3173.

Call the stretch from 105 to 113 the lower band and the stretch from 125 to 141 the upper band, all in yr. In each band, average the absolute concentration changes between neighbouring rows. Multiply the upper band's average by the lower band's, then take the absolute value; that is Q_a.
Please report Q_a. 91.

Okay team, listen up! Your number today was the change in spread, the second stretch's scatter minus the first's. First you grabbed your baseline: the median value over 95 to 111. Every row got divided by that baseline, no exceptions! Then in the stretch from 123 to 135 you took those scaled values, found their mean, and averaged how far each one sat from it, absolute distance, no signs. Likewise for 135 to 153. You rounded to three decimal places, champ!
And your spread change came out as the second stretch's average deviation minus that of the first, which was -0.023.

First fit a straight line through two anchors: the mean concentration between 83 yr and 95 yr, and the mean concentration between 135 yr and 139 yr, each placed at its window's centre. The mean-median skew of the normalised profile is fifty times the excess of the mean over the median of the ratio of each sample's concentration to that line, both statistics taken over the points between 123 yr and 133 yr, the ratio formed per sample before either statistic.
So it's 1.5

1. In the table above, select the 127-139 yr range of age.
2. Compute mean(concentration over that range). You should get 236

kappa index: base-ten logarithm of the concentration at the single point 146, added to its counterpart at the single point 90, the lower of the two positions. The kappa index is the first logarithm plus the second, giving 4.67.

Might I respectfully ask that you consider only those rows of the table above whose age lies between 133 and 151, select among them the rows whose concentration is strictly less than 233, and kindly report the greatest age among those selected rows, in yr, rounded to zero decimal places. 150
